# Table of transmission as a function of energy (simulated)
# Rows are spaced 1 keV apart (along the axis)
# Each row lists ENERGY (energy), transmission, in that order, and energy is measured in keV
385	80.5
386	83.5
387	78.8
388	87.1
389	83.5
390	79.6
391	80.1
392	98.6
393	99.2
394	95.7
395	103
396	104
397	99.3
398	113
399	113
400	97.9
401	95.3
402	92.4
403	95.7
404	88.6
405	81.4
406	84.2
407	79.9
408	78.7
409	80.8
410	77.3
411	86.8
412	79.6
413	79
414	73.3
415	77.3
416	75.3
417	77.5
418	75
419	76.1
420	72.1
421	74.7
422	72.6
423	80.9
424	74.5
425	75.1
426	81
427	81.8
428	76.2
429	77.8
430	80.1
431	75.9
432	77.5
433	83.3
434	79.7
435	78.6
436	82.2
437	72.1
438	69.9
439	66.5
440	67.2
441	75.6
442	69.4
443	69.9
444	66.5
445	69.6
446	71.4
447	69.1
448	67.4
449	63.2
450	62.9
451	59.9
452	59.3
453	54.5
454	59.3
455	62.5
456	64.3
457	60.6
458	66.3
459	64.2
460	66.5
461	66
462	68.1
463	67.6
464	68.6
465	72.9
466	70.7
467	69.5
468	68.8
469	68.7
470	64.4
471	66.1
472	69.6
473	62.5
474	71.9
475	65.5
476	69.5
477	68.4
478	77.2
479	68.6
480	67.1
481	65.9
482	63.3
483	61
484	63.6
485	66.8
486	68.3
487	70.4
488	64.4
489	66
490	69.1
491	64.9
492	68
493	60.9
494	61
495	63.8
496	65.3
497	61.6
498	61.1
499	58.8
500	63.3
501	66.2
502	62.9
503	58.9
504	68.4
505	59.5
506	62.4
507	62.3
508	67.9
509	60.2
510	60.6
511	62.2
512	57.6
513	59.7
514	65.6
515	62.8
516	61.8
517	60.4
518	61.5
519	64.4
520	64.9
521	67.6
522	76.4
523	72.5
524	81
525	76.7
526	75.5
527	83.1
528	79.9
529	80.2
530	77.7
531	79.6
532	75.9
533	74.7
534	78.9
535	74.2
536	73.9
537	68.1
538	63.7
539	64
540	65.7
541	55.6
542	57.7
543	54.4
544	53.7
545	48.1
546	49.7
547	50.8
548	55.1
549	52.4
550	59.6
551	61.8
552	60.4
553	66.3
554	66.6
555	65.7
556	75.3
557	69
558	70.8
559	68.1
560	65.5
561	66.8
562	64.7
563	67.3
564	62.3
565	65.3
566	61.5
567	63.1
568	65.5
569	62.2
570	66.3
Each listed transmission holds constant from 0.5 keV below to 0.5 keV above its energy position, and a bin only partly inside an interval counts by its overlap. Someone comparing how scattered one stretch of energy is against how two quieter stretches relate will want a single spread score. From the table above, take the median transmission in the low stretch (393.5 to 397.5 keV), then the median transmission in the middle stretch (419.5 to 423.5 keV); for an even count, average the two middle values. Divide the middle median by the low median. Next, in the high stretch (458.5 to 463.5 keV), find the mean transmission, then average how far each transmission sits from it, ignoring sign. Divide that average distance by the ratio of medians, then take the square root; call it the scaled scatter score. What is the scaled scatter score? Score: 1.2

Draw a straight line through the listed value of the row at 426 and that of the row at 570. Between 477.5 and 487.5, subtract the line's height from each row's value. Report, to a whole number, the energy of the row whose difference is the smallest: 483 keV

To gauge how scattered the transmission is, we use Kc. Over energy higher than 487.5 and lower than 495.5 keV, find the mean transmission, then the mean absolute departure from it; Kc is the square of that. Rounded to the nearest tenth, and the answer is 5.0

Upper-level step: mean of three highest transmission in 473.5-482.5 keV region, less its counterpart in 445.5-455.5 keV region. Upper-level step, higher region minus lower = 4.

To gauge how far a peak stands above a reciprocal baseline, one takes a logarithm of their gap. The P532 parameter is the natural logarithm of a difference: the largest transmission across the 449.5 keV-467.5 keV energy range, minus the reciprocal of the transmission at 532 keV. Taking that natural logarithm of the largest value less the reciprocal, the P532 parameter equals 4.29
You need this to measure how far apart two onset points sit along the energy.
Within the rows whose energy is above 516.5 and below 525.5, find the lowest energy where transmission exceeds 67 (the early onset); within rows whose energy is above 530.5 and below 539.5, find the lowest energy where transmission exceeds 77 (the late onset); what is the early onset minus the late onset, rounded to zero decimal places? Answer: -10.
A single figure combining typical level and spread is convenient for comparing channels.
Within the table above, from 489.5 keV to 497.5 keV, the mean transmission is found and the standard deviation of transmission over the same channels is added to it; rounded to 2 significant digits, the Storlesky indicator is 67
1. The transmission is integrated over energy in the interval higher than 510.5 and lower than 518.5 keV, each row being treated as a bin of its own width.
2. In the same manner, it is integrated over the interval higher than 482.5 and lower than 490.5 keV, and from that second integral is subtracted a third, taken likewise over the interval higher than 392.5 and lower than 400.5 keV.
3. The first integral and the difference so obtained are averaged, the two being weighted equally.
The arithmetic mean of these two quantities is 98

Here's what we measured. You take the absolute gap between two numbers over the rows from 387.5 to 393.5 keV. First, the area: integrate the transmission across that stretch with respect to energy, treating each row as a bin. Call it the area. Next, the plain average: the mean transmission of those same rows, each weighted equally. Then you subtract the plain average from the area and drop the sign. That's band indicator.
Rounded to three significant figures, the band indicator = 440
